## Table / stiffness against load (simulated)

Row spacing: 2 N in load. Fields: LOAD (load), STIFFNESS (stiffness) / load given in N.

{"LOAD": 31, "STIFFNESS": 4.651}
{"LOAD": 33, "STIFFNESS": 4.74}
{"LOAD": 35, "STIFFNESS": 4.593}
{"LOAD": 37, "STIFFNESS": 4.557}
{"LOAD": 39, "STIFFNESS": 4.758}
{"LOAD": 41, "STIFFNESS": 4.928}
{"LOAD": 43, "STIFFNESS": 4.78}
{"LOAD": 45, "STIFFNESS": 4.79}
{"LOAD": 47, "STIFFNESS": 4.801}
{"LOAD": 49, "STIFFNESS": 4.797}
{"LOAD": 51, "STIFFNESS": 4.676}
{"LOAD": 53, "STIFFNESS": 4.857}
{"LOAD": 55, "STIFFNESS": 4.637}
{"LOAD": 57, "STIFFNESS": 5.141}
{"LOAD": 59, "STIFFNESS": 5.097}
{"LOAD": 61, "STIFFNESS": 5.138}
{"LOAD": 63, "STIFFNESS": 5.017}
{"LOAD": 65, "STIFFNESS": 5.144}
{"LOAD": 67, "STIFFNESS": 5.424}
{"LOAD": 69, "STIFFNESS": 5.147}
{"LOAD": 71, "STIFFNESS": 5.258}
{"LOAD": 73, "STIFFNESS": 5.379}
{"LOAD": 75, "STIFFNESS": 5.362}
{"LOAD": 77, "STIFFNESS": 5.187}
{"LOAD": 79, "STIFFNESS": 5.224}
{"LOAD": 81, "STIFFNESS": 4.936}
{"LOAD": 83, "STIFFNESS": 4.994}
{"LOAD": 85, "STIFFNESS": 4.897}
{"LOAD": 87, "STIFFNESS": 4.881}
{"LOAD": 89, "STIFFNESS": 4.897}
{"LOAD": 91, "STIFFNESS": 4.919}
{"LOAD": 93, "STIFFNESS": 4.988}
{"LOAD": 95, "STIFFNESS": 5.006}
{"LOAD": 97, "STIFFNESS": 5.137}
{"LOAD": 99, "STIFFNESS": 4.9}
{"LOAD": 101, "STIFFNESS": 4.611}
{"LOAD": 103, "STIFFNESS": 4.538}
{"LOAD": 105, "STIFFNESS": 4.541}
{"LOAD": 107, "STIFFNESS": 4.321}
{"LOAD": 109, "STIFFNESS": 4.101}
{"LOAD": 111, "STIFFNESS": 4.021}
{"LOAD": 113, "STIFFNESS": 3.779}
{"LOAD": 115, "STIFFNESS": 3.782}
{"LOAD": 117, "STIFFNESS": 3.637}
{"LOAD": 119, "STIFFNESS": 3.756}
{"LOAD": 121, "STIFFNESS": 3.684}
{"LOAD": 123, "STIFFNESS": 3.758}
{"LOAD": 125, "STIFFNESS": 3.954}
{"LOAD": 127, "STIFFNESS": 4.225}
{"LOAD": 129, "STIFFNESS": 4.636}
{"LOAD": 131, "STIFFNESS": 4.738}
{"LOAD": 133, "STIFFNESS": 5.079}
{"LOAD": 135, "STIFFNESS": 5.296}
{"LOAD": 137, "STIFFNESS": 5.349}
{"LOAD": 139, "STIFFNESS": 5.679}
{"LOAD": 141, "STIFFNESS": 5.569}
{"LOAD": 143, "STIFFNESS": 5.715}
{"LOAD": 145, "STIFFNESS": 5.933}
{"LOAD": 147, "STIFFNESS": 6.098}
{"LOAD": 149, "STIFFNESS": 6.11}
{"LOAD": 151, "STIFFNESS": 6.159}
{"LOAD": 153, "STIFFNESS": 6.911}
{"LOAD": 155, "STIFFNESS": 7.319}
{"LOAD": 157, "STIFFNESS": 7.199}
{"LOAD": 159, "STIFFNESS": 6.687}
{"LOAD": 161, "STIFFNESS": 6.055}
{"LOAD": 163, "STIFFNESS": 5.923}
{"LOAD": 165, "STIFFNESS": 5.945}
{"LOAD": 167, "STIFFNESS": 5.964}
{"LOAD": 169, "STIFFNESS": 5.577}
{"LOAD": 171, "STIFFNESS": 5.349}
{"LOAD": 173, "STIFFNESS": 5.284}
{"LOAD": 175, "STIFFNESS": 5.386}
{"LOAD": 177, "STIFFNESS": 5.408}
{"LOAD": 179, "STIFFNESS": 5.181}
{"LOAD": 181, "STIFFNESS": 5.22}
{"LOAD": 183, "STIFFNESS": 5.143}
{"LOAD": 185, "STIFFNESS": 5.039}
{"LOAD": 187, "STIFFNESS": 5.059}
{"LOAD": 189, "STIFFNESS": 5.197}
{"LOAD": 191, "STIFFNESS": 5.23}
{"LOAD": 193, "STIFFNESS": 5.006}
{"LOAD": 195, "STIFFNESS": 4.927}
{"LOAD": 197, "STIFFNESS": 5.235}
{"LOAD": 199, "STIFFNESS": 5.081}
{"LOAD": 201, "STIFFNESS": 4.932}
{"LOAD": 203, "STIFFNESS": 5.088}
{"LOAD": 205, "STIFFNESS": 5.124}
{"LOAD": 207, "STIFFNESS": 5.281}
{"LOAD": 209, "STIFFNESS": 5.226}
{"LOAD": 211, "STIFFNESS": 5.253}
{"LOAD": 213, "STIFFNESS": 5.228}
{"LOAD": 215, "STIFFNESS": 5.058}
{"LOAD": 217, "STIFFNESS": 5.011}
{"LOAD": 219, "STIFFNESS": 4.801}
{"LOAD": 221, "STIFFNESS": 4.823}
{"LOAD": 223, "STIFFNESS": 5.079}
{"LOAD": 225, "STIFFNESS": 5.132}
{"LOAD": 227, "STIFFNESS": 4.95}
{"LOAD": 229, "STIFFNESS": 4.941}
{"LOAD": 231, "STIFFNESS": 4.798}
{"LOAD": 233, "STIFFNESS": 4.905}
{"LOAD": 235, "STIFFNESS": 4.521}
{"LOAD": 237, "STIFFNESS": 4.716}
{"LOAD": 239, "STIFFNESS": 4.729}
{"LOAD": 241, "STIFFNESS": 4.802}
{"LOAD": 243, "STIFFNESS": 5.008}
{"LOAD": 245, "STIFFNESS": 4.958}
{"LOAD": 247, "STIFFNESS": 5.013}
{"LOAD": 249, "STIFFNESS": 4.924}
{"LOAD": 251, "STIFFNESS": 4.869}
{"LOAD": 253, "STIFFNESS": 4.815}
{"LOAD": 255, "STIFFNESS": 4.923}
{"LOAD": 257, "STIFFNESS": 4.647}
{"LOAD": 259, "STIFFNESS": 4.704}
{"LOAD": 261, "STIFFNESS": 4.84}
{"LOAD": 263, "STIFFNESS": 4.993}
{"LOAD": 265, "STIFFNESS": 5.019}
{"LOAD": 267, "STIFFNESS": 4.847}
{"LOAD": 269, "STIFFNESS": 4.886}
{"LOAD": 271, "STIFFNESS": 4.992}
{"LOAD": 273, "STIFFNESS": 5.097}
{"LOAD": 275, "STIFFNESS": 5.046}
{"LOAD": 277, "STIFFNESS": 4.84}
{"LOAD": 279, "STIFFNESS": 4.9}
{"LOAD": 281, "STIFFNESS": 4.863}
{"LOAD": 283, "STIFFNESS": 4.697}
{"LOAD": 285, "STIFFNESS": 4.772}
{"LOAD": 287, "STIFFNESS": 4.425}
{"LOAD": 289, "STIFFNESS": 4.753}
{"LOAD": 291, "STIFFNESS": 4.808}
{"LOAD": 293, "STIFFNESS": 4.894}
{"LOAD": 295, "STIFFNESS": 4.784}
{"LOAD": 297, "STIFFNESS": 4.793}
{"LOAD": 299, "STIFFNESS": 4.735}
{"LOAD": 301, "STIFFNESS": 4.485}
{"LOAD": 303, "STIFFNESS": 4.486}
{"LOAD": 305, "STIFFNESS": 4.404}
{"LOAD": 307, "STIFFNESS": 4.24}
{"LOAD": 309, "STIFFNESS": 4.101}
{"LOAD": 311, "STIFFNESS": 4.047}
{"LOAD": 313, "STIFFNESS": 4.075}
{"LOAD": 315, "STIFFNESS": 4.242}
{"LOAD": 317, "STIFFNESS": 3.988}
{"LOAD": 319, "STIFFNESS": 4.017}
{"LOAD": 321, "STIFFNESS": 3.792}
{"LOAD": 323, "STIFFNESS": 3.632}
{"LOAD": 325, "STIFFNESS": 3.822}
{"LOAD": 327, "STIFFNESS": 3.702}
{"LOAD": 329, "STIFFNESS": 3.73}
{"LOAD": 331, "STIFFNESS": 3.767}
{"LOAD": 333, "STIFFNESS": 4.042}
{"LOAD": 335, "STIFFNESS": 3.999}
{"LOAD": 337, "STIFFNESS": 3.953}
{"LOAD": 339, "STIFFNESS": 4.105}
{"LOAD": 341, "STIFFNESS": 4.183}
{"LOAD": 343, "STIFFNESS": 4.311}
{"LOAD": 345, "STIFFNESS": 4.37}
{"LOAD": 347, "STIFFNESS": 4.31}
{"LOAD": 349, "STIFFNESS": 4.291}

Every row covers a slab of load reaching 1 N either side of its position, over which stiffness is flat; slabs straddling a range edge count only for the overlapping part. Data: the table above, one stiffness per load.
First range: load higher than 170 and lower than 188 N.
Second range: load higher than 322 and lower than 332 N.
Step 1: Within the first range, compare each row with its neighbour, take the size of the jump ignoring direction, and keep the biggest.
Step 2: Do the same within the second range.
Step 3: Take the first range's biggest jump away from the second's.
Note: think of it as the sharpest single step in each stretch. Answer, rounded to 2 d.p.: -0.04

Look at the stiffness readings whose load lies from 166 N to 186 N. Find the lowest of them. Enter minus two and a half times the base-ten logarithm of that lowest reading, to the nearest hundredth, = -1.76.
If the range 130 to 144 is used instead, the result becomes -1.69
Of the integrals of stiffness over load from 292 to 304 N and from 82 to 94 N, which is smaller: 56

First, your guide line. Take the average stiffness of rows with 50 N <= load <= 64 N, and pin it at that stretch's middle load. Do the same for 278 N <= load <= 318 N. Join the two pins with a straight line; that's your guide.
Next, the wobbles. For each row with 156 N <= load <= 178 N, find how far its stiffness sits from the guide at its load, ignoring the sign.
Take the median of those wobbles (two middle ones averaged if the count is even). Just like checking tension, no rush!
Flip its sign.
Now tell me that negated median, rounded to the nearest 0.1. -1.2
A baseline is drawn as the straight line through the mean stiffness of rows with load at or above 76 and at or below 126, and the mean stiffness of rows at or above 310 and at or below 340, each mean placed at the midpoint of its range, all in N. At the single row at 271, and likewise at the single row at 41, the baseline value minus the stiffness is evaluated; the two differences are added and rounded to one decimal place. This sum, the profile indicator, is -1.2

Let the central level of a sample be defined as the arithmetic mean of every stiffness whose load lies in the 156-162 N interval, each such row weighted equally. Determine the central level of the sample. 6.65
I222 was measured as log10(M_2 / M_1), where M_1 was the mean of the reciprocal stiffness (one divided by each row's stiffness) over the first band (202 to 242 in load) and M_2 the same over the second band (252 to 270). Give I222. 0.01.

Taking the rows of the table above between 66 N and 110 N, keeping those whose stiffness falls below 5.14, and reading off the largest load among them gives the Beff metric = 109 N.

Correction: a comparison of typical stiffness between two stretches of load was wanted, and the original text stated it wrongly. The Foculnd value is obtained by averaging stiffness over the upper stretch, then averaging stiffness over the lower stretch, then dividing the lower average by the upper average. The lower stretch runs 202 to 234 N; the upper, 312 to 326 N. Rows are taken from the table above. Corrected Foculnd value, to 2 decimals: 1.28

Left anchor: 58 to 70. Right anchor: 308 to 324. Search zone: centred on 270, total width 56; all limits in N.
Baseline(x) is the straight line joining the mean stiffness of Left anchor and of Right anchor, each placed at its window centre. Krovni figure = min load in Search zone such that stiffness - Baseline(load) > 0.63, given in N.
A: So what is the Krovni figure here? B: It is 243 N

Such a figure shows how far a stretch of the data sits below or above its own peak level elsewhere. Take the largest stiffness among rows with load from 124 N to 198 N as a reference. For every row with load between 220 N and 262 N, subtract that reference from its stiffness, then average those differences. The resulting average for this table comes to -2.5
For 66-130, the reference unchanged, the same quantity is -2.7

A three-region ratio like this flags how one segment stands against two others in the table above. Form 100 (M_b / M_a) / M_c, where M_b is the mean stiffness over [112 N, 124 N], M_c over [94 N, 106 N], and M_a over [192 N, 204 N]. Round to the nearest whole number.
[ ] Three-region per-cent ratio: 15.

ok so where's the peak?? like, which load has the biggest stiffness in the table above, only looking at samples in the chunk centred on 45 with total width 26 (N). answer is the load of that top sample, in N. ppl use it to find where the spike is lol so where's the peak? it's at 57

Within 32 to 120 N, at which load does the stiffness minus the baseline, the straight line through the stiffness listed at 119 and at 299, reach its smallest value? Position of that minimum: 117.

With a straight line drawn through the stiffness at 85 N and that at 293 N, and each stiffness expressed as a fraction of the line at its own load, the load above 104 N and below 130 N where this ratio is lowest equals 117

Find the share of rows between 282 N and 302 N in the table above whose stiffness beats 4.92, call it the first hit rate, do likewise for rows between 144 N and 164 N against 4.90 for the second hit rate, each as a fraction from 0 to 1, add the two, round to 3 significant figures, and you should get 1.00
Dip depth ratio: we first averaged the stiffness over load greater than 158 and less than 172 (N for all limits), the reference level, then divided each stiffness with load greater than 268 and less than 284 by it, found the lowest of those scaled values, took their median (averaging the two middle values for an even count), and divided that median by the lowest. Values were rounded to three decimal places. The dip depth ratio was 1.042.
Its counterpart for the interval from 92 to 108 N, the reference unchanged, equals 1.101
